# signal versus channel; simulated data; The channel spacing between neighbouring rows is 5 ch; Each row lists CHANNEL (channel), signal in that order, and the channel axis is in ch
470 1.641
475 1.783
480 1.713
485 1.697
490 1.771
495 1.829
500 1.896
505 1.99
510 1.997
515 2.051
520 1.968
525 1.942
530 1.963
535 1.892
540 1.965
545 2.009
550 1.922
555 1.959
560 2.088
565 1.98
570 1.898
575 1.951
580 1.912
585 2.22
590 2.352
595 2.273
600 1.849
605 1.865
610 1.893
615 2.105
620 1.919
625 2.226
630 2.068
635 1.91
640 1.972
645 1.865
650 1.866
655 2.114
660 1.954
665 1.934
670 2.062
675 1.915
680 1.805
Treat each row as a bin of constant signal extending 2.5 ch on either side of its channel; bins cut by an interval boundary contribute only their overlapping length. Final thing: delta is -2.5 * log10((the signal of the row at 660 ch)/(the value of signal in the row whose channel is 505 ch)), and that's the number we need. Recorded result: 0.02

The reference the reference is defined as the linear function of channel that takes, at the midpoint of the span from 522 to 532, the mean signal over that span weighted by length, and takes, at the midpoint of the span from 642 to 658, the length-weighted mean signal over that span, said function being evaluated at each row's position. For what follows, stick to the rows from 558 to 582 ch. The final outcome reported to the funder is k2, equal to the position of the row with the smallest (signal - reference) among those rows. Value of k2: 570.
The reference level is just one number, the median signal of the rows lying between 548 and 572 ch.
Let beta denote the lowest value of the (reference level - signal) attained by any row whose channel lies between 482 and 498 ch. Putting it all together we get 0.13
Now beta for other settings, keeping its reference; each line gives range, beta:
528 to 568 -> -0.13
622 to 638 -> -0.27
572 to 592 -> -0.39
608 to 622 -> -0.15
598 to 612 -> 0.07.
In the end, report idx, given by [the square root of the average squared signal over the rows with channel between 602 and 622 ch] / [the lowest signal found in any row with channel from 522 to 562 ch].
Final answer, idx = 1.03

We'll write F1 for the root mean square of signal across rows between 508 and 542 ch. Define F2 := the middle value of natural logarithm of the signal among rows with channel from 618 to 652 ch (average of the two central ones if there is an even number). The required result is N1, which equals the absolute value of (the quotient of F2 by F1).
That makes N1 0.331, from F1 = 1.97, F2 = 0.652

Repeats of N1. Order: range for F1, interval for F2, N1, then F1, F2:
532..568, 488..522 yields 0.343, 1.97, 0.677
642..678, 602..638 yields 0.332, 1.96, 0.652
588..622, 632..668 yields 0.322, 2.05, 0.660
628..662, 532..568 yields 0.344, 1.97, 0.675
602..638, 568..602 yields 0.334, 2.00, 0.668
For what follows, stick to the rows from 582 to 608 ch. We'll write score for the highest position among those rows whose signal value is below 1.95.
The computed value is 605 ch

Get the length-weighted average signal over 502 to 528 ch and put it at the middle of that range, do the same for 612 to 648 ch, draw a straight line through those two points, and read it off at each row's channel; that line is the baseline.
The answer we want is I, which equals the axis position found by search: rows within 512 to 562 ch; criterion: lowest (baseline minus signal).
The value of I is 560 ch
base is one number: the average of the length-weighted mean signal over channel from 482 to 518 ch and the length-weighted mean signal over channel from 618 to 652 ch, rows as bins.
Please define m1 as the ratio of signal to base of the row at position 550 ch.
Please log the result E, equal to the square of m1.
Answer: 0.99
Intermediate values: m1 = 0.994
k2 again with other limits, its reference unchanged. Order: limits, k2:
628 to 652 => 645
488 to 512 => 490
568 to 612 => 600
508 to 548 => 535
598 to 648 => 600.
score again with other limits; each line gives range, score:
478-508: 500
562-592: 580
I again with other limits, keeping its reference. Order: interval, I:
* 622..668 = 625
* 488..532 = 515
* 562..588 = 585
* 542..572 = 560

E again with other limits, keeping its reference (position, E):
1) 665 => 1.00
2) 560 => 1.17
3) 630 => 1.14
